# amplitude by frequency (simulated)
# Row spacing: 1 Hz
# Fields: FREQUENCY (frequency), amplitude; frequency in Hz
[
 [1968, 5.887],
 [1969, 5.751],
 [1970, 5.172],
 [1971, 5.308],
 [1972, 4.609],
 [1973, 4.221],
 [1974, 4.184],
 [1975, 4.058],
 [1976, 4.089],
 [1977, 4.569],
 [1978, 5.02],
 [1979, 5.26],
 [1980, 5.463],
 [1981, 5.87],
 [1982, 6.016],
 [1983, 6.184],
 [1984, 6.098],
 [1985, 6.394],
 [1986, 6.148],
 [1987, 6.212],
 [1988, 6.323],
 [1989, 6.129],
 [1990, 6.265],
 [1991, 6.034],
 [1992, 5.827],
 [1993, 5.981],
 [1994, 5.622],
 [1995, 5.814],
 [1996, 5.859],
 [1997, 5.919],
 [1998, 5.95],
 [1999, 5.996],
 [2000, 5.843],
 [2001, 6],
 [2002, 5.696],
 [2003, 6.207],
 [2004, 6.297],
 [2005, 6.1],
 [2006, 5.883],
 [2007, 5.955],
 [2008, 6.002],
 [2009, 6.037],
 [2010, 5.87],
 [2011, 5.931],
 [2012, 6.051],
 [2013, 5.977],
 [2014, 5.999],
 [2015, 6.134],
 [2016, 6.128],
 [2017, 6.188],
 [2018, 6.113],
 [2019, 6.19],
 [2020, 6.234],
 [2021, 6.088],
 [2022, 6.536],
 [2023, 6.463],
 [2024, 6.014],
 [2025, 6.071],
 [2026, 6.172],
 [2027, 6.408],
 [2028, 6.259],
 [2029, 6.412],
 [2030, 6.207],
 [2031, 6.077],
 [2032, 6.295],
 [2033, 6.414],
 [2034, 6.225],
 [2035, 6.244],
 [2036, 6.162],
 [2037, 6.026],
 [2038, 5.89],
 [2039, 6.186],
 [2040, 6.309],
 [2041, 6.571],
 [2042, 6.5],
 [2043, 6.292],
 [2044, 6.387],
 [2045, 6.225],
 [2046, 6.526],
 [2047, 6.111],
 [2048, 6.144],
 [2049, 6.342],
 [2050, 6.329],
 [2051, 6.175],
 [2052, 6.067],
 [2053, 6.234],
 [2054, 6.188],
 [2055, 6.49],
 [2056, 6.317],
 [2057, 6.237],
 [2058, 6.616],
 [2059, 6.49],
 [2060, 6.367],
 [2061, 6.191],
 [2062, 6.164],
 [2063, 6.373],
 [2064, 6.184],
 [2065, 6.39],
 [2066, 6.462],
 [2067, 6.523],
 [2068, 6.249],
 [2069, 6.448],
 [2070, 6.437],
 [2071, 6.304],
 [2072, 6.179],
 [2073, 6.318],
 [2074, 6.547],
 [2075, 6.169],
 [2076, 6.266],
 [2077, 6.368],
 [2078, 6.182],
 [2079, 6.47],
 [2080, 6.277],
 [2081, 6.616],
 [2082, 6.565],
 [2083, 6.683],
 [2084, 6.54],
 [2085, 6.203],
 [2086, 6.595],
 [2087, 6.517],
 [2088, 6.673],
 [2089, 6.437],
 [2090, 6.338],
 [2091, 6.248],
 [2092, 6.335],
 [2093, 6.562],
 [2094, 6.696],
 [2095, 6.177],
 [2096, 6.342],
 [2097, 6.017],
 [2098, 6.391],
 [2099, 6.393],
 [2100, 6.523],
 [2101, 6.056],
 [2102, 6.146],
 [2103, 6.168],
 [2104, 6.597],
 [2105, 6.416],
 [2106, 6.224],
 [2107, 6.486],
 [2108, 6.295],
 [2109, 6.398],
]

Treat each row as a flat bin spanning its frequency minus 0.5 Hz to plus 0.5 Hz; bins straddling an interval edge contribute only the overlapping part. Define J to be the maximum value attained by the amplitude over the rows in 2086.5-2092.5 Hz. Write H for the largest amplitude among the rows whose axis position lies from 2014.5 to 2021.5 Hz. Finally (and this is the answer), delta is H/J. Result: 0.93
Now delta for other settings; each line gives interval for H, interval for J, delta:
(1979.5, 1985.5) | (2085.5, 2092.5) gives 0.96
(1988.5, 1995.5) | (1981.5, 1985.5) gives 0.98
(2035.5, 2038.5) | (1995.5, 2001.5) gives 1.03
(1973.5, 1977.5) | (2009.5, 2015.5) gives 0.74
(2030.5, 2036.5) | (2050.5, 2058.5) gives 0.97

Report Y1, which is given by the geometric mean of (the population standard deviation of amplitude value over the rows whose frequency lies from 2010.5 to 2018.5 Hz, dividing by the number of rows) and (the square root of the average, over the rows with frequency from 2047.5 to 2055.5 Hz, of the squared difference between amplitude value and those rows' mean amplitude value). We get 0.103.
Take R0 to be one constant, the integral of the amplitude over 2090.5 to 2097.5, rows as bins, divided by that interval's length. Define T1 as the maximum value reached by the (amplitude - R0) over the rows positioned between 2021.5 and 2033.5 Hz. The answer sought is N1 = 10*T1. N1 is 2.0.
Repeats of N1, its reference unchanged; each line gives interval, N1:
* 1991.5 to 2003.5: -1.3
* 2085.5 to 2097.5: 3.6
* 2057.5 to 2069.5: 2.8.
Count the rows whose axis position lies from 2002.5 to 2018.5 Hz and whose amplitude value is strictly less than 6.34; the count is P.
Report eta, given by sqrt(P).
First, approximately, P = 16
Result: 4.0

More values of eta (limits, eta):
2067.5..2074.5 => 2.0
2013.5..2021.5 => 2.8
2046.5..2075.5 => 4.1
